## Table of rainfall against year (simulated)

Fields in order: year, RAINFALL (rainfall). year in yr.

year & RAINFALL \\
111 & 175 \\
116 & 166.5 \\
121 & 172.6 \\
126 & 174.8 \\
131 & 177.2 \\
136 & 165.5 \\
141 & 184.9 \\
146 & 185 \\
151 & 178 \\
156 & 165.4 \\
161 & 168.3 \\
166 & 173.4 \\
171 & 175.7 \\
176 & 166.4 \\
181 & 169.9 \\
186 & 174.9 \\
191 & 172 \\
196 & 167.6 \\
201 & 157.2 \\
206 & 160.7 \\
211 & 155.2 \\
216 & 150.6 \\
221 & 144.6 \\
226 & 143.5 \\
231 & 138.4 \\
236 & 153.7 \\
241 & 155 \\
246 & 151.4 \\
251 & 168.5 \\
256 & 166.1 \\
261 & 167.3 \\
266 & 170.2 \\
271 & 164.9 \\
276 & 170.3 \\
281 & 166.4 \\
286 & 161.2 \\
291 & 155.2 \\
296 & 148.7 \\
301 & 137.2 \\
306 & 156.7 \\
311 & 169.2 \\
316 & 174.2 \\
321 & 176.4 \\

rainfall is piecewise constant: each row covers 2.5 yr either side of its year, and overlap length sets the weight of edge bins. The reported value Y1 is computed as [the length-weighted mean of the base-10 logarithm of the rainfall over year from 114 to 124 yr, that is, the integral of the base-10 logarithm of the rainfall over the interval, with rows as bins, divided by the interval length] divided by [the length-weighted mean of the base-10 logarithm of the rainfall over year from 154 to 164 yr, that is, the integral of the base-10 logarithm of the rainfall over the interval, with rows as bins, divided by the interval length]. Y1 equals 1.00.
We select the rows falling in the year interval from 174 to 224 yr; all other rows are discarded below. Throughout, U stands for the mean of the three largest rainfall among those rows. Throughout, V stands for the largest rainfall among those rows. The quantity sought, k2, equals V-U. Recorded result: 2.6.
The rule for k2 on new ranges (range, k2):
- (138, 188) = 2.4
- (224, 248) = 1.6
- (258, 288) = 1.0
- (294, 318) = 7.5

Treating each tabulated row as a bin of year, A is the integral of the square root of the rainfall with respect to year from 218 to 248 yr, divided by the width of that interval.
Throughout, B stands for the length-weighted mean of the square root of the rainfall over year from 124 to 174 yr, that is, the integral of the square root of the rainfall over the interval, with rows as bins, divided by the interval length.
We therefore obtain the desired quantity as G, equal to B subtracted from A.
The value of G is -1.1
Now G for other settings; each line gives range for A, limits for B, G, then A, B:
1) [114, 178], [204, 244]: 0.9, 13.2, 12.25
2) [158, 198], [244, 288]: 0.2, 13.1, 12.86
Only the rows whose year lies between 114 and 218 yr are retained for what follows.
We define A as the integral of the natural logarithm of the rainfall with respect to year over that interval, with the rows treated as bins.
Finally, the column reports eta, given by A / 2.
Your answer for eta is 267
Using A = 534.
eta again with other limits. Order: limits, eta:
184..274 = 228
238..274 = 92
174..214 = 102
